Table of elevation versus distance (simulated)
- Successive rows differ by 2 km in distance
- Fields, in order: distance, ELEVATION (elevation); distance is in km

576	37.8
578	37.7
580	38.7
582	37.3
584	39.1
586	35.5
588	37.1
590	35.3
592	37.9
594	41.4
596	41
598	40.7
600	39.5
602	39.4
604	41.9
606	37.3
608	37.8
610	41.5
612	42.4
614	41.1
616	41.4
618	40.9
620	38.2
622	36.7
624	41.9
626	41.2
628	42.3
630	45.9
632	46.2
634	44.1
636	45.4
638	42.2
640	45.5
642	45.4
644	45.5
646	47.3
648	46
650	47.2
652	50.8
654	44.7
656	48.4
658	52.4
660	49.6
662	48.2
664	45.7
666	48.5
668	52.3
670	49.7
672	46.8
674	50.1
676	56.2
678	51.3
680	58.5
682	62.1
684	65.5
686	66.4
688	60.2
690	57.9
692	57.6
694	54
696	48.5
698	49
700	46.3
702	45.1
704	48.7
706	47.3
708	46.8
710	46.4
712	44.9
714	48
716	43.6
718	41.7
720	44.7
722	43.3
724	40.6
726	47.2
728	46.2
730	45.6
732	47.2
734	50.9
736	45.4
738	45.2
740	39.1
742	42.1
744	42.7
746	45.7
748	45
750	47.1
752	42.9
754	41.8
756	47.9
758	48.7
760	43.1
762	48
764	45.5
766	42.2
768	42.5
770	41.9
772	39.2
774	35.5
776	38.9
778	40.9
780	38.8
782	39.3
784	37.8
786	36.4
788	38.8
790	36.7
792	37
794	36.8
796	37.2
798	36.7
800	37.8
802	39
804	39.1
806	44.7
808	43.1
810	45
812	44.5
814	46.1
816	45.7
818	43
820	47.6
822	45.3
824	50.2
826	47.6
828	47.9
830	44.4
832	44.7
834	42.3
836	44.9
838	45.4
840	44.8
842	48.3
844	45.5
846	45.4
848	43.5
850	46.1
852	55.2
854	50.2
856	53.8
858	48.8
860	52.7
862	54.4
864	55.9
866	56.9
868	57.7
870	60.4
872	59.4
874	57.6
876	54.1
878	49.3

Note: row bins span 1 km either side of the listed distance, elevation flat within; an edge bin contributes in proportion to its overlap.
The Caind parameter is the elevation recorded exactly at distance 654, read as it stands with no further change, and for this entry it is 44.7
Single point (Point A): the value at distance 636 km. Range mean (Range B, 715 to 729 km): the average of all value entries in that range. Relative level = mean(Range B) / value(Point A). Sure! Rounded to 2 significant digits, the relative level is 0.97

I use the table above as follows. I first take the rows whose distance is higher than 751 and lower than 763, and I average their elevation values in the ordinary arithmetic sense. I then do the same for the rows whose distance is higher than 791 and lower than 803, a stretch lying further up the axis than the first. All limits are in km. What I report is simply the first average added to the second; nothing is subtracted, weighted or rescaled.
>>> 83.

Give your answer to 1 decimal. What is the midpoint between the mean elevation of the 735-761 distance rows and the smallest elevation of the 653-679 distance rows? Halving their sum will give 44.5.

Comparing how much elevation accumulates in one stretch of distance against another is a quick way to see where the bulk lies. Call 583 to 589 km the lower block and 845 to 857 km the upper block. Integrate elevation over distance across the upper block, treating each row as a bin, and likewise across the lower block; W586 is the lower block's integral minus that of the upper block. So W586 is -365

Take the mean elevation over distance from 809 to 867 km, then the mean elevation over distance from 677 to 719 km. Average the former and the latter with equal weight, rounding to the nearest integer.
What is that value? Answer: 50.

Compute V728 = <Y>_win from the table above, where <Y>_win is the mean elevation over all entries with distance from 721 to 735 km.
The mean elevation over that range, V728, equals 45.9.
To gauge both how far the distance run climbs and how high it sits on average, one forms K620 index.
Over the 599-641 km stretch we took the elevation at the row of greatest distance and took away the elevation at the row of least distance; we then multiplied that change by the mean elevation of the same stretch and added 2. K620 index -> 251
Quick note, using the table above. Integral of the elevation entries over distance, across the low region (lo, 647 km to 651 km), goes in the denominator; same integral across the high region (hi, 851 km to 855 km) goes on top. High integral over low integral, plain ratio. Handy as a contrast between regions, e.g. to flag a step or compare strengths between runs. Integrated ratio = 1.13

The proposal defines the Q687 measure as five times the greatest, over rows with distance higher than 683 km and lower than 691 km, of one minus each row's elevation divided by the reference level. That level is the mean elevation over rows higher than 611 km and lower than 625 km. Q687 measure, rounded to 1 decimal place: -2.2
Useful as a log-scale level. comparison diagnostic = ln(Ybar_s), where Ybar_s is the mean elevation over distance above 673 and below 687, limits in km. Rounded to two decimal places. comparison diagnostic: 4.07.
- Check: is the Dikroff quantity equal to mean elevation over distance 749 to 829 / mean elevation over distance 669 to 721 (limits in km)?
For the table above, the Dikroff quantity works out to 0.82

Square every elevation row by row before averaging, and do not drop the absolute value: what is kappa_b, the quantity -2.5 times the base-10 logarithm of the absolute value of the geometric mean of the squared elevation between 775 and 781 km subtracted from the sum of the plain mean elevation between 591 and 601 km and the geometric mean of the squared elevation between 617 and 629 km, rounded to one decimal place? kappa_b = -4.9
